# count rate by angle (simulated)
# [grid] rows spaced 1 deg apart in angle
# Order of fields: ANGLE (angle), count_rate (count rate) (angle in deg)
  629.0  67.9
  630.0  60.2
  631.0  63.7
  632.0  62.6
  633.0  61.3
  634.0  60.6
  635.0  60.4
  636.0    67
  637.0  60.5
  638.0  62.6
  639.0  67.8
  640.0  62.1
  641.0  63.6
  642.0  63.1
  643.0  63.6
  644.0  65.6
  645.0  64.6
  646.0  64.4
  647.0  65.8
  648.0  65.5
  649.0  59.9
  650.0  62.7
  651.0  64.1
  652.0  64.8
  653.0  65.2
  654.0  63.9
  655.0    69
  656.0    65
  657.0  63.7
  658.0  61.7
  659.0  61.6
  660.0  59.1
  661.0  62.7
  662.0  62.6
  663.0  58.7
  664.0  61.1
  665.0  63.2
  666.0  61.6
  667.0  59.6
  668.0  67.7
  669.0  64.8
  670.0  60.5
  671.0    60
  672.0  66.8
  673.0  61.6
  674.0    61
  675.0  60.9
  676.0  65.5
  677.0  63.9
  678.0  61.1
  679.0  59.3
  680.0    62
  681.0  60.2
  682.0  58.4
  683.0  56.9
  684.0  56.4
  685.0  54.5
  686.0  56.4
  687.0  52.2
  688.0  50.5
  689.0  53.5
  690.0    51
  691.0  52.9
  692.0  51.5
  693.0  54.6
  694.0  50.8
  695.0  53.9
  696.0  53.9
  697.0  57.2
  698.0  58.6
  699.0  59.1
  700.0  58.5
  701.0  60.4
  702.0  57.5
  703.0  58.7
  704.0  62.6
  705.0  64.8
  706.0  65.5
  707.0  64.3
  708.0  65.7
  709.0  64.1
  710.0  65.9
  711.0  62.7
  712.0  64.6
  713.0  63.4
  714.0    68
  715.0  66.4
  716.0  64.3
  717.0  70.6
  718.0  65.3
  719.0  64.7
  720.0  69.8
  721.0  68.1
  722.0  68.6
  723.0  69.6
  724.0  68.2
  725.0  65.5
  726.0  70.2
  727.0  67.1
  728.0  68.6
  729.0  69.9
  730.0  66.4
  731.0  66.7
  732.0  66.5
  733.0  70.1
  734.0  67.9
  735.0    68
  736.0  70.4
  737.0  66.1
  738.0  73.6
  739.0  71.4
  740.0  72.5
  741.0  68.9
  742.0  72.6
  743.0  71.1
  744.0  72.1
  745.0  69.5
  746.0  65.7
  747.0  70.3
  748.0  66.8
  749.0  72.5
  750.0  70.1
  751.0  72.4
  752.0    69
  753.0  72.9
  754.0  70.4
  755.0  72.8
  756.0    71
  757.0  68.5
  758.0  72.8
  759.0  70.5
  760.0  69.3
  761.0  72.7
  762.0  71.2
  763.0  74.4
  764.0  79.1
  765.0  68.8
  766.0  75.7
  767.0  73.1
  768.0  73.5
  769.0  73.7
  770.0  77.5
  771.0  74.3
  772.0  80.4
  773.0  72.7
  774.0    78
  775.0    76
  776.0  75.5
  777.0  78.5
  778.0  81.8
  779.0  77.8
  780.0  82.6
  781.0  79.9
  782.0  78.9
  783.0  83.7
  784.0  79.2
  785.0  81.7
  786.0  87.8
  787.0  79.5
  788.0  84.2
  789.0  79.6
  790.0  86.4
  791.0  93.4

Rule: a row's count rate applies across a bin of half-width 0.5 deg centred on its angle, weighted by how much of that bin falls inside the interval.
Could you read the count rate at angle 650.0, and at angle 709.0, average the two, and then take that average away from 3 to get -60.4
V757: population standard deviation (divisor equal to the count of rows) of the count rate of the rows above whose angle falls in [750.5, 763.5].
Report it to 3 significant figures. 1.72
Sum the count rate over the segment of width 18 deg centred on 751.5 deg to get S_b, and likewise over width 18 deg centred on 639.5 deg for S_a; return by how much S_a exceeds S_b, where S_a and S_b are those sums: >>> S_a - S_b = -123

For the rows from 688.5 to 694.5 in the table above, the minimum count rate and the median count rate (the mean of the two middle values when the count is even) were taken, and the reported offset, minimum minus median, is -1.4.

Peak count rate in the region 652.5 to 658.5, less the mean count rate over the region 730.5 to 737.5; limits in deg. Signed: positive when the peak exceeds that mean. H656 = 1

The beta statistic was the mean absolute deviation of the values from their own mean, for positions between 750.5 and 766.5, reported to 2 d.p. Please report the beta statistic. 2.13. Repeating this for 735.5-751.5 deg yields 1.90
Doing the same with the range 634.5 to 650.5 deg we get 1.85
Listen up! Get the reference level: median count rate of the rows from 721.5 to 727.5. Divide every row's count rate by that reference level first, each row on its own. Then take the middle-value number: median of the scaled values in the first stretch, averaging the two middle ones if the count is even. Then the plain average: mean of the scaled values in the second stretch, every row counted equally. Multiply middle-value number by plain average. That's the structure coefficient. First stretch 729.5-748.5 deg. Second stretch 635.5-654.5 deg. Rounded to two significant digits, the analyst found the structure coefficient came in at 0.95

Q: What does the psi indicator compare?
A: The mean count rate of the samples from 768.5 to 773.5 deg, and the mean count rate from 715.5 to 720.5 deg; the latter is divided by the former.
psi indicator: 0.88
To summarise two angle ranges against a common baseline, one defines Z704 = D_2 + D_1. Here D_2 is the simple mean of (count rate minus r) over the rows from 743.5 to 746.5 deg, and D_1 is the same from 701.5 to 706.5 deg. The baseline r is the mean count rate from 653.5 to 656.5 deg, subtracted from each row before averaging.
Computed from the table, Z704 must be -1.0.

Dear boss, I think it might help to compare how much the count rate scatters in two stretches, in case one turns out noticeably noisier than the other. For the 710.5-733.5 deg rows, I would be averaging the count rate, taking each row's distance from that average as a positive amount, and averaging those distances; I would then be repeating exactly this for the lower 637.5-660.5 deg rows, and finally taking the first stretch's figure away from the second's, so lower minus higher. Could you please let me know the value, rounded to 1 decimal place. -0.3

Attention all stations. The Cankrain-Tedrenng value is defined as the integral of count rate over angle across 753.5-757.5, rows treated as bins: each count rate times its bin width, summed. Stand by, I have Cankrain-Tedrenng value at 283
